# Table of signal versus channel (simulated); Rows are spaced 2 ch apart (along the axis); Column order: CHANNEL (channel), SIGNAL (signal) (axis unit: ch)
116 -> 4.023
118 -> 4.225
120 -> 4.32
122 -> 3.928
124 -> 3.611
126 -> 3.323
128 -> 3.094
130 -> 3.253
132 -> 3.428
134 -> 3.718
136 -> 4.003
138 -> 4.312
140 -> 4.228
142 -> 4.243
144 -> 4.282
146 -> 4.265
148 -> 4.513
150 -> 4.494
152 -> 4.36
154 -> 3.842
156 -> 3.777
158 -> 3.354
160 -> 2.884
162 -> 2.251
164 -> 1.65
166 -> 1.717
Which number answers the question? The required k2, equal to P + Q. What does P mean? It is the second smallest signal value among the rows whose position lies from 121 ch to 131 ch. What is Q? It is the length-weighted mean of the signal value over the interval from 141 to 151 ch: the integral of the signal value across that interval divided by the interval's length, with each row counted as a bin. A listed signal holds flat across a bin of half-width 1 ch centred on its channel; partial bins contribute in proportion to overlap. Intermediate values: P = 3.253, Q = 4.4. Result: 7.6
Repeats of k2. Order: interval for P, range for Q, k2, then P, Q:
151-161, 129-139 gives 7.1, 3.354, 3.7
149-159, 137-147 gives 8.0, 3.777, 4.3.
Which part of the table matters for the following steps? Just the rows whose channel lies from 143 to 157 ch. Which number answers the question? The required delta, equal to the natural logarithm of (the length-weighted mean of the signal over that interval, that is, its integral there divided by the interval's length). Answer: 1.44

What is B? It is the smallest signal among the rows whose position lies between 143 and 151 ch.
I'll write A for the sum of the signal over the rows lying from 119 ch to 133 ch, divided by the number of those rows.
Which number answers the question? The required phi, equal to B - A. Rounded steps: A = 3.57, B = 4.265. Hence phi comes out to 0.7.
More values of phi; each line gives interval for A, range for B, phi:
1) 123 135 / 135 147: 0.6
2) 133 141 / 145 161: -1.2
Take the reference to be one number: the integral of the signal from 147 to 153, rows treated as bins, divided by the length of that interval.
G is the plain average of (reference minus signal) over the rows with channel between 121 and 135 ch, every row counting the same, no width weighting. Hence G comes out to 0.98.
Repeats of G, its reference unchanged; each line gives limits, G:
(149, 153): 0.03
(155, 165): 1.67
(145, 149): 0.07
